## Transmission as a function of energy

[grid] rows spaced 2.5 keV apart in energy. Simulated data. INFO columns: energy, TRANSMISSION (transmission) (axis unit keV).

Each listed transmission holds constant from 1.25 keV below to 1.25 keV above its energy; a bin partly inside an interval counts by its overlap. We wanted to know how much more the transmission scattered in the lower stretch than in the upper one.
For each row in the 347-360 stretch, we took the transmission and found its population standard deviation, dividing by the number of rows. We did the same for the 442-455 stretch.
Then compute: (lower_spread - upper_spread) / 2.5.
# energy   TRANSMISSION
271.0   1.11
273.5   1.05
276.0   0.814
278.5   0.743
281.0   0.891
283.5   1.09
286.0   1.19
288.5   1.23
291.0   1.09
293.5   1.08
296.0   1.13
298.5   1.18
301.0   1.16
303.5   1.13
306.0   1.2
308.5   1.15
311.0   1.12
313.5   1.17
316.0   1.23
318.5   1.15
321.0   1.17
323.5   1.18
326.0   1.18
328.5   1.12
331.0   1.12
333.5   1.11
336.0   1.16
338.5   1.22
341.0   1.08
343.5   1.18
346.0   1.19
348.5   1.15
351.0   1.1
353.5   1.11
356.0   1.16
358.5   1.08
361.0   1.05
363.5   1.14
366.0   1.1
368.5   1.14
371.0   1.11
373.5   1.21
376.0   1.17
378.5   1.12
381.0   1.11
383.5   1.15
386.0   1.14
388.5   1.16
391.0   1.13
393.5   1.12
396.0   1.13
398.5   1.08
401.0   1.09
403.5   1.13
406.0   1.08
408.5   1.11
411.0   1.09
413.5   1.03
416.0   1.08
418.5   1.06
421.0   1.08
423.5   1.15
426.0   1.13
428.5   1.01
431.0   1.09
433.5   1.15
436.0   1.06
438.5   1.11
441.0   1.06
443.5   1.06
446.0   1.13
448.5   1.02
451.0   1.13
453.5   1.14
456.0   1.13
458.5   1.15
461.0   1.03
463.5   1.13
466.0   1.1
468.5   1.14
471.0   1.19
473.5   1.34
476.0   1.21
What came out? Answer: -0.0069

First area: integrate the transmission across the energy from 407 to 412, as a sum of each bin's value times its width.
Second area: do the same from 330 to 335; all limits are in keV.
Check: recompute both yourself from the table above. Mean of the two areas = 5.54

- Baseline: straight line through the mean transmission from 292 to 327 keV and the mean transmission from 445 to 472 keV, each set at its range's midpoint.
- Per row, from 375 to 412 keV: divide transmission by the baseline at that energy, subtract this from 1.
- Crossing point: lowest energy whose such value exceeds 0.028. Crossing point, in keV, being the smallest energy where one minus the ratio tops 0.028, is 398.5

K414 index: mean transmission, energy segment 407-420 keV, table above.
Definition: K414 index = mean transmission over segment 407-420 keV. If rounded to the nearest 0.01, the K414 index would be 1.07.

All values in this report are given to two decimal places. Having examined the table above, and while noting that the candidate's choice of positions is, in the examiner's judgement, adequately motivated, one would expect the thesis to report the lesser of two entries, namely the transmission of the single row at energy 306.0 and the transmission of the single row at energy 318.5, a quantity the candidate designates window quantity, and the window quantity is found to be 1.15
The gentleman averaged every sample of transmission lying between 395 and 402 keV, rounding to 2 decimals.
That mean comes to 1.10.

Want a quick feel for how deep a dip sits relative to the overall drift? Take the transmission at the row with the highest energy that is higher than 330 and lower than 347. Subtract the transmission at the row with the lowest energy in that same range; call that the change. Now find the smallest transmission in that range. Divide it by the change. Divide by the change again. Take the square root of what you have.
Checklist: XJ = 14.8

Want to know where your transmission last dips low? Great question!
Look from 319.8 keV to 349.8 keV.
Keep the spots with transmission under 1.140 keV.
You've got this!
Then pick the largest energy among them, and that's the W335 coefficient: 341.0 keV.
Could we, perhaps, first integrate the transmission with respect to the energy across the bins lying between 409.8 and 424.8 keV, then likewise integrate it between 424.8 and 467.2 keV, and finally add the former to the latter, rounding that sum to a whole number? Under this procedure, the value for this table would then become 63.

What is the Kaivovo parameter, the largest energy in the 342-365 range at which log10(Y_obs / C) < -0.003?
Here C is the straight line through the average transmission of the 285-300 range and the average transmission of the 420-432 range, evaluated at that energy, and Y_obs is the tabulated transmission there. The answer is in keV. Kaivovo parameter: 361.0 keV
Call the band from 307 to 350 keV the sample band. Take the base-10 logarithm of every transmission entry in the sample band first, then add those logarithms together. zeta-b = 1.1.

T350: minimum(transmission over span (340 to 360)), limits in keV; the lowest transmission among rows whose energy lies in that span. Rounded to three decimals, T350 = 1.080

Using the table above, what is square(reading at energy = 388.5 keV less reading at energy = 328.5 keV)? 0.0016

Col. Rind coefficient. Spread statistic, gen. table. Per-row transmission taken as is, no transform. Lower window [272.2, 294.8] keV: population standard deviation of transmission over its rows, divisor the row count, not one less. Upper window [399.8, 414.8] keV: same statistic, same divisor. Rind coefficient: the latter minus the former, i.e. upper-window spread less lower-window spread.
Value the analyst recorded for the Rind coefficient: -0.13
